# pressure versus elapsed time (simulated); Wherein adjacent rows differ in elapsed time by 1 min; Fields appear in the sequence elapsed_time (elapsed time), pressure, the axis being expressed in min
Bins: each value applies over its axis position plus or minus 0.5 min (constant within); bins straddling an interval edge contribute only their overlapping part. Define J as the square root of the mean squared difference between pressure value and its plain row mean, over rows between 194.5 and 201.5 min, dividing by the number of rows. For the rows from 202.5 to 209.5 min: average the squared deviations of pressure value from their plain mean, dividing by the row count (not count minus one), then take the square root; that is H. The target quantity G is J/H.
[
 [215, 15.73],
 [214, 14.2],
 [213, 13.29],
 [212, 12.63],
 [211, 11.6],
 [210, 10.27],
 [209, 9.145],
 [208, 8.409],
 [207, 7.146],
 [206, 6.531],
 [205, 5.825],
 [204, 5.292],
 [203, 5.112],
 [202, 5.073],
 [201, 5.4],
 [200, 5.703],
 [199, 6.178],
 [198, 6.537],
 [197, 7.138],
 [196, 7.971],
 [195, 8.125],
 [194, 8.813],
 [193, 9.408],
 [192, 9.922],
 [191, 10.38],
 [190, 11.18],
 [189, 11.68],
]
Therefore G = 0.7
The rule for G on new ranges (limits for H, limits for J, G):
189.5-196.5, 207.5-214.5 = 1.8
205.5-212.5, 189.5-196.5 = 0.5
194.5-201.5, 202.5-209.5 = 1.5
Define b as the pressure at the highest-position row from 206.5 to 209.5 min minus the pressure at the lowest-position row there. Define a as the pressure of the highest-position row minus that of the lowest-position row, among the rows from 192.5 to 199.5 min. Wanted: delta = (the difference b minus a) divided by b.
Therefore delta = 2.6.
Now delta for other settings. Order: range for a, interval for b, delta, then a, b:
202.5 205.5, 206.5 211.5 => 0.8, 0.7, 4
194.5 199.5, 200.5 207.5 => 2.1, -1.9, 2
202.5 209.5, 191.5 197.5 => 2.4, 4.0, -3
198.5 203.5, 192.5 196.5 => 0.3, -1.1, -1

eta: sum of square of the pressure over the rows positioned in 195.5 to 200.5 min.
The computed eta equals 228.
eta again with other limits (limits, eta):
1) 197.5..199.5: 81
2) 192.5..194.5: 166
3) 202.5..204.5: 54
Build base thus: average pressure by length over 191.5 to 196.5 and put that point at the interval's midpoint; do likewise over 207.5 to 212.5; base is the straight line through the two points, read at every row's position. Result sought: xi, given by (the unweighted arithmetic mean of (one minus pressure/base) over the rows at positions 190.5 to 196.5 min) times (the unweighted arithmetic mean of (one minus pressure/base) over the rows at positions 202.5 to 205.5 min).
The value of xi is -0.017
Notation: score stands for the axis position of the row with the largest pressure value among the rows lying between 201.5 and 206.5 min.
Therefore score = 206 min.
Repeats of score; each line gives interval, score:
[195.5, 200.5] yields 196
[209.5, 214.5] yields 214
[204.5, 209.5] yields 209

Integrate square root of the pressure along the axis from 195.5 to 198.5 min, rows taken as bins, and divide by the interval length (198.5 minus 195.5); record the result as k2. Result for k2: 2.7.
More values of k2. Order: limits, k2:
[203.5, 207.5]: 2.5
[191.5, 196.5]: 3.0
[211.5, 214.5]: 3.7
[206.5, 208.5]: 2.8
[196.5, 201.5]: 2.5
